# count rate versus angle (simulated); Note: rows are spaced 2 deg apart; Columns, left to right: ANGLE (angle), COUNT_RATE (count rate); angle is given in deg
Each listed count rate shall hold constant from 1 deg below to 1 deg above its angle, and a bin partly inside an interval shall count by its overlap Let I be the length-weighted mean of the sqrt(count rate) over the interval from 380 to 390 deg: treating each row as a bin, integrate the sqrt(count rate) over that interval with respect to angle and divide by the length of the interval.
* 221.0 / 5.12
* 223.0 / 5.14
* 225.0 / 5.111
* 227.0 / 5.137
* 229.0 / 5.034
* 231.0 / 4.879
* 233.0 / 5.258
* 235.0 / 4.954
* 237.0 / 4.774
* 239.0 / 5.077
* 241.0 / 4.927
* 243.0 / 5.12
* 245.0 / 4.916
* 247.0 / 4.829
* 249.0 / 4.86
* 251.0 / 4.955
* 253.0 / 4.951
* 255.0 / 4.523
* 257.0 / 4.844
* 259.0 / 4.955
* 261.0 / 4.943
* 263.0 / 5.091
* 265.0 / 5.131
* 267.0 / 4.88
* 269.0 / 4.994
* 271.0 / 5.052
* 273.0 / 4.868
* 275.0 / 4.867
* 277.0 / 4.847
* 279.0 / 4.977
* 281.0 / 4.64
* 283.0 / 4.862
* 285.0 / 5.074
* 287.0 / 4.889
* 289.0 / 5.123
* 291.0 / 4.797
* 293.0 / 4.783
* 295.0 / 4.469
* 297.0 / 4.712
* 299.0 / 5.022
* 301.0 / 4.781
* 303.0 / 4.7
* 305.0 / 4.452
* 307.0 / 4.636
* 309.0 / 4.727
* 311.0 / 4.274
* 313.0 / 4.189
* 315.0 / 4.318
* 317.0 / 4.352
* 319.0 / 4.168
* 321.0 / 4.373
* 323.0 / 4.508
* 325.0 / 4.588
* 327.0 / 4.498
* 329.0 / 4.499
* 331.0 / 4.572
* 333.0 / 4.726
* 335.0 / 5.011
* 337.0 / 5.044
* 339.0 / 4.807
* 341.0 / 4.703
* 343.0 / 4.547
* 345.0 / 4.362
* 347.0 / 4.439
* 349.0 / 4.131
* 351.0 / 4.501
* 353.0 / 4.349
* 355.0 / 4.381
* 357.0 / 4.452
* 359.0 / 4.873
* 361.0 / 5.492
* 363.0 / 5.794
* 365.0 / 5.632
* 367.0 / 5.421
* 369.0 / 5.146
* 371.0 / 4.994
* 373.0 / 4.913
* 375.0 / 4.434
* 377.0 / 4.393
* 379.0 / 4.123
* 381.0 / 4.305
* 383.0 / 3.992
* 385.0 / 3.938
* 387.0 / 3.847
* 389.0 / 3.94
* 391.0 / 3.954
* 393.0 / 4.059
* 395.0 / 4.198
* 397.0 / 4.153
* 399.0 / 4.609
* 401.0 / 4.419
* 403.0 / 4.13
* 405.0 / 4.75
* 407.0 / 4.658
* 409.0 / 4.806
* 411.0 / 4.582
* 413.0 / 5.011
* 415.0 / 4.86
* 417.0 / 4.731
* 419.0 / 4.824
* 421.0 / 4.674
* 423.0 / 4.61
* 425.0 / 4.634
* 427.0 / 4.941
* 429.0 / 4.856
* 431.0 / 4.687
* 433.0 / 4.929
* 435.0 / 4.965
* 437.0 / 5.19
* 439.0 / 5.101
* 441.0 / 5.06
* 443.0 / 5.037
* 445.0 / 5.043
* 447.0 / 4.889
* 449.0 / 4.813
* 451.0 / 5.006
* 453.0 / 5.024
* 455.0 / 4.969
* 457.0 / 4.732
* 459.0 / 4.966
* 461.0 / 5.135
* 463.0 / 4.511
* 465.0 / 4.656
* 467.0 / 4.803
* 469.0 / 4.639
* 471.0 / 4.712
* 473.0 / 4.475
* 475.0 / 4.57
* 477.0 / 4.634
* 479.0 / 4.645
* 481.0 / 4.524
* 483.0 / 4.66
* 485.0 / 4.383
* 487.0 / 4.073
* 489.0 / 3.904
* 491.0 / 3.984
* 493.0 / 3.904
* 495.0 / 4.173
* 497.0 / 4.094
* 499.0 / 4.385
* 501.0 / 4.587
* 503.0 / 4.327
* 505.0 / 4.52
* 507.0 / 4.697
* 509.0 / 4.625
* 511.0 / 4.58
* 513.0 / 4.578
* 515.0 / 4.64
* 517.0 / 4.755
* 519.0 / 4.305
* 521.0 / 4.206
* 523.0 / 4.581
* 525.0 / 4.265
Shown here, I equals 2.00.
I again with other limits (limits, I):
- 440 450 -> 2.23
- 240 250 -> 2.22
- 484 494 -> 2.01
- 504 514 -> 2.14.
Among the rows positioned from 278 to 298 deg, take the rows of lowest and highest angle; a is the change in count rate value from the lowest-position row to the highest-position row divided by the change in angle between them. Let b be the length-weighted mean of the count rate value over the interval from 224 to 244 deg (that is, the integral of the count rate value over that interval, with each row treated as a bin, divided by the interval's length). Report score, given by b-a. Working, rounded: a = -0.015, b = 5.03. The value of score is 5.04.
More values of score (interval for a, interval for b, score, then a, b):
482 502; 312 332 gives 4.41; -0.004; 4.41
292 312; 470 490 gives 4.49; -0.028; 4.46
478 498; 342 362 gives 4.58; -0.031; 4.55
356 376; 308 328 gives 4.40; -0.001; 4.40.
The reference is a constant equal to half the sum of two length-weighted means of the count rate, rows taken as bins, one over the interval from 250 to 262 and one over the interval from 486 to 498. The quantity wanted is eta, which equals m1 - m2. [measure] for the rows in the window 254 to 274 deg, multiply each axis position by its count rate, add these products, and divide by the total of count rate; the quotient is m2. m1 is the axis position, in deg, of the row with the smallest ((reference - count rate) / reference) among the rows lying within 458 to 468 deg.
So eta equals 196.9 deg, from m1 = 461.0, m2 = 264.1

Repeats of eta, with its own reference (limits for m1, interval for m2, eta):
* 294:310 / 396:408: -103.1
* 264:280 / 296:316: -40.7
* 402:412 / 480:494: -77.7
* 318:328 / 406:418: -87.0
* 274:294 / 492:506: -210.2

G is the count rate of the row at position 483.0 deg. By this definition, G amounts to 4.66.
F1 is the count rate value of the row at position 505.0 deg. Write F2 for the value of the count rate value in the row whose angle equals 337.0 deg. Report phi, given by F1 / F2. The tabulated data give 0.896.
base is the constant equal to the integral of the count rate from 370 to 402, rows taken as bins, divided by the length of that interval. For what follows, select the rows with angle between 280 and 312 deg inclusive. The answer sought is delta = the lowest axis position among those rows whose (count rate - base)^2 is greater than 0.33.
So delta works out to 283.0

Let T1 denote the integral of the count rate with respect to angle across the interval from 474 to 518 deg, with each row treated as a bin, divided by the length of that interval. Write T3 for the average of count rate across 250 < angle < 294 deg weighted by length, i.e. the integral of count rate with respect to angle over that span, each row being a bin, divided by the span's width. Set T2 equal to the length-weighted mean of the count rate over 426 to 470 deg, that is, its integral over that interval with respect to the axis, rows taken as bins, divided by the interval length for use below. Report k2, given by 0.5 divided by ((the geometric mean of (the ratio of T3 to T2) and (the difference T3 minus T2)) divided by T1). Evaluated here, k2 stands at 33.8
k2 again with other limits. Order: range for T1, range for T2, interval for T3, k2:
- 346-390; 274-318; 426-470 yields 5.0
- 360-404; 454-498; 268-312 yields 4.1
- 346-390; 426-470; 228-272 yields 10.8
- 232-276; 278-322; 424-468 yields 4.8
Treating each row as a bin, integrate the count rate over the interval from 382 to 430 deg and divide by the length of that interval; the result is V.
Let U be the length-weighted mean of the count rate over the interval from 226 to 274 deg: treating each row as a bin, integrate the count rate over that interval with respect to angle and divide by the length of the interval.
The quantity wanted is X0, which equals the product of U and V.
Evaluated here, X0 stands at 22.1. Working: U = 4.96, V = 4.47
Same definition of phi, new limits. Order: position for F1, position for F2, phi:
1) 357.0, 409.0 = 0.926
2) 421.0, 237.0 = 0.979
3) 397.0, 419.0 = 0.861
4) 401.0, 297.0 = 0.938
